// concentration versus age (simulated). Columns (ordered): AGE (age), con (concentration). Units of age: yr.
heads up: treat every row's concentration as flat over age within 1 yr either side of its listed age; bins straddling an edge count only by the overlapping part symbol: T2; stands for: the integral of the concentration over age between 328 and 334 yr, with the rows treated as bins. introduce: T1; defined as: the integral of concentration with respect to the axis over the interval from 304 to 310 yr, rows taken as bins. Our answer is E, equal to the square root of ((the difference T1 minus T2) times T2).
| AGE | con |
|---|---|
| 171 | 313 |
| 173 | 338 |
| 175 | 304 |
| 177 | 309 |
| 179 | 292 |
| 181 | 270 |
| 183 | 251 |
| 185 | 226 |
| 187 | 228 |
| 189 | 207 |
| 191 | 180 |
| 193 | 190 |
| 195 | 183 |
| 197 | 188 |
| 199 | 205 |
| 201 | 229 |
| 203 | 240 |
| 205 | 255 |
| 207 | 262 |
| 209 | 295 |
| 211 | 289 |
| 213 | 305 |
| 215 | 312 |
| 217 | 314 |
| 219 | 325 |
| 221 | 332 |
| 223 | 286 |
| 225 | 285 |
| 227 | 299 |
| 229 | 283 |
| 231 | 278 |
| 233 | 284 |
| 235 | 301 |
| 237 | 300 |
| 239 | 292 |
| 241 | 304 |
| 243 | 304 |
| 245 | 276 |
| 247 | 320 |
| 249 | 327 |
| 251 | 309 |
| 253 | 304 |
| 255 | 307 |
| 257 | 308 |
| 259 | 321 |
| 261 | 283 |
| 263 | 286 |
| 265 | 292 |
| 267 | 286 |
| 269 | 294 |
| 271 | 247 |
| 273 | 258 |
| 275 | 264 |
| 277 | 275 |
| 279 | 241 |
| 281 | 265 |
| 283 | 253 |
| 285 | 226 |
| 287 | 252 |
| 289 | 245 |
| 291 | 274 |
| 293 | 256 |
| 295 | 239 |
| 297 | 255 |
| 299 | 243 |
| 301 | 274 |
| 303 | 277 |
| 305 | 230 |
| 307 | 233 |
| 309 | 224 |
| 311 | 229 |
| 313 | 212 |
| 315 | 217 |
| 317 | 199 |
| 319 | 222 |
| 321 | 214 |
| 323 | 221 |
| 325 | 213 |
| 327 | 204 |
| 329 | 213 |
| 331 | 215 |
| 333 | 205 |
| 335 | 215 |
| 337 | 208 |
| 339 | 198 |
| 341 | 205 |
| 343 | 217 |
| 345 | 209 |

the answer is 370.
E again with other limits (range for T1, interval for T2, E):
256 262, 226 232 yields 423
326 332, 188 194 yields 356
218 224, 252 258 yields 297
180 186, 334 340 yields 559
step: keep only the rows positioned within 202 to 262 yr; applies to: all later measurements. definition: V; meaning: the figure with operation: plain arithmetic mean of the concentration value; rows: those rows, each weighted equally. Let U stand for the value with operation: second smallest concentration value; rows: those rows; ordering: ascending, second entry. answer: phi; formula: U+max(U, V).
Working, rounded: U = 255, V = 297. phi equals 552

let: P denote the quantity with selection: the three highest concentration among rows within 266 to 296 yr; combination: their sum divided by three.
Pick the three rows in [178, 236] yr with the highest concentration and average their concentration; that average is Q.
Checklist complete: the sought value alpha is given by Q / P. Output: 1.14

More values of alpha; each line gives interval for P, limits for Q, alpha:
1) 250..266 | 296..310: 0.86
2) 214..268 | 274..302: 0.84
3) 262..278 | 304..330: 0.79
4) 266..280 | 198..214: 1.04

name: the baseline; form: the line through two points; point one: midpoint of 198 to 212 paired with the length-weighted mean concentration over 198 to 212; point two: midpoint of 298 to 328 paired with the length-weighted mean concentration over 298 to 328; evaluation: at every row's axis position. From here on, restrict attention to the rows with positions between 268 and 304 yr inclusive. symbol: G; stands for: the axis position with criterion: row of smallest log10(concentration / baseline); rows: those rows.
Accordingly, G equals 285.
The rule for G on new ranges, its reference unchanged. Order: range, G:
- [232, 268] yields 245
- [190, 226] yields 191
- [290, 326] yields 317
